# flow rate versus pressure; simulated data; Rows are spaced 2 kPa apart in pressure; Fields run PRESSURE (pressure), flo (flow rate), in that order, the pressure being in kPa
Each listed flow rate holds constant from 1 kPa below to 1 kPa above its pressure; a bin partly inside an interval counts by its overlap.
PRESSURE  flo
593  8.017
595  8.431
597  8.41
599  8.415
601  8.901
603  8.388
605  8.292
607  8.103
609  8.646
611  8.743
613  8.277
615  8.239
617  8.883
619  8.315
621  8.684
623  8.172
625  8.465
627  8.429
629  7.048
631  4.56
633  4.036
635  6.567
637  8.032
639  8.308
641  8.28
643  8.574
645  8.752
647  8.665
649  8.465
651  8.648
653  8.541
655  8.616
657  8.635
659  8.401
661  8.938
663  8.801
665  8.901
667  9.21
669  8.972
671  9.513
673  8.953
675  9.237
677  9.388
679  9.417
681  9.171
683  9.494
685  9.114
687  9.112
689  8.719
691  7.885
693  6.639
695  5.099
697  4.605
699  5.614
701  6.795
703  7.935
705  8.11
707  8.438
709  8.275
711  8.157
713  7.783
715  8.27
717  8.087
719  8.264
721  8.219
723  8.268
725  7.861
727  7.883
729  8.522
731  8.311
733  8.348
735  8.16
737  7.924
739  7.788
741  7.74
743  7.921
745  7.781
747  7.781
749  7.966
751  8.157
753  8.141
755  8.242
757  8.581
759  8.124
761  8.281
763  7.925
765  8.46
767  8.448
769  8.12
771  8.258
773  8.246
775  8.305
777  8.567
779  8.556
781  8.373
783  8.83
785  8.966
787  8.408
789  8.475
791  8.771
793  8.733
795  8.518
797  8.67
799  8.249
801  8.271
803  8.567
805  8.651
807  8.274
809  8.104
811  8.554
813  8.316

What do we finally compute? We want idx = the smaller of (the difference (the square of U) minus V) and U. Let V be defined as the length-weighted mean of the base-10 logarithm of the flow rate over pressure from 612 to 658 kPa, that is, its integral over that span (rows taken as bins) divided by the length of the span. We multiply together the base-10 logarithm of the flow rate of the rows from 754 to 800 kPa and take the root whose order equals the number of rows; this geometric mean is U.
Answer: -0.04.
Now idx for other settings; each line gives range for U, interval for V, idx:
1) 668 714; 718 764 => -0.10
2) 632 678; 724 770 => -0.07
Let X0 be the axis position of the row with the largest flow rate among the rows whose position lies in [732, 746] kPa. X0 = 733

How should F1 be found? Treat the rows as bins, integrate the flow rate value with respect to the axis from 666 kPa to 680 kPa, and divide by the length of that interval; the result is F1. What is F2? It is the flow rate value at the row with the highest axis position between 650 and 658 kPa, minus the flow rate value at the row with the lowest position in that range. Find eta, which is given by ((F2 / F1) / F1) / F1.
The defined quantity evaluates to 0.0000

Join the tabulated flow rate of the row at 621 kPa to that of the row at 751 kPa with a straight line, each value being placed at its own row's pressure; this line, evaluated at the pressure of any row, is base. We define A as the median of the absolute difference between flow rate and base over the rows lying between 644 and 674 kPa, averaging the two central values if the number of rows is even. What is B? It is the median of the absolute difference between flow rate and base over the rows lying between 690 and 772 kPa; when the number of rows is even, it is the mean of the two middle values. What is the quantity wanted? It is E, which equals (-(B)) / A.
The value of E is -1.4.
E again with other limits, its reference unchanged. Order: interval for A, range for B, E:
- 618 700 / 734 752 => -0.6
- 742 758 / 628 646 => -2.5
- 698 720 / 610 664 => -1.1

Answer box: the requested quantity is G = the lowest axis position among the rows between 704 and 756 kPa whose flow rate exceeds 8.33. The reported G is 707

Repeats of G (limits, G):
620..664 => 621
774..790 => 777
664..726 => 665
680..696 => 681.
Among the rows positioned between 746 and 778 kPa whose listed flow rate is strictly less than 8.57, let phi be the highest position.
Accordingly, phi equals 777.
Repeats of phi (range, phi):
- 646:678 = 659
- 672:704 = 703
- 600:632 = 631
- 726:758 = 755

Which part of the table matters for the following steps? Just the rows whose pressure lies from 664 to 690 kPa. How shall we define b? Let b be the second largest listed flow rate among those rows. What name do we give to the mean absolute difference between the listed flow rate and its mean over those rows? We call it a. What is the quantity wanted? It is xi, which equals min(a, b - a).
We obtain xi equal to 0.19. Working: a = 0.19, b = 9.494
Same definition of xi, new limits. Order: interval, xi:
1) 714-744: 0.20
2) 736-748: 0.07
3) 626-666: 0.96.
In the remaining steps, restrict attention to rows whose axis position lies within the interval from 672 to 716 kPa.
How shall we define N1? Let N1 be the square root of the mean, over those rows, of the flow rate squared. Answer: 8.1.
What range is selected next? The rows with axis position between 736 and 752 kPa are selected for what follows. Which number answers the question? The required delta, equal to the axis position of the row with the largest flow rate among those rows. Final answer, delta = 751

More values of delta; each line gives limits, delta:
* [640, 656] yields 645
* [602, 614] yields 611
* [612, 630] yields 617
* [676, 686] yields 683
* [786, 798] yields 791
